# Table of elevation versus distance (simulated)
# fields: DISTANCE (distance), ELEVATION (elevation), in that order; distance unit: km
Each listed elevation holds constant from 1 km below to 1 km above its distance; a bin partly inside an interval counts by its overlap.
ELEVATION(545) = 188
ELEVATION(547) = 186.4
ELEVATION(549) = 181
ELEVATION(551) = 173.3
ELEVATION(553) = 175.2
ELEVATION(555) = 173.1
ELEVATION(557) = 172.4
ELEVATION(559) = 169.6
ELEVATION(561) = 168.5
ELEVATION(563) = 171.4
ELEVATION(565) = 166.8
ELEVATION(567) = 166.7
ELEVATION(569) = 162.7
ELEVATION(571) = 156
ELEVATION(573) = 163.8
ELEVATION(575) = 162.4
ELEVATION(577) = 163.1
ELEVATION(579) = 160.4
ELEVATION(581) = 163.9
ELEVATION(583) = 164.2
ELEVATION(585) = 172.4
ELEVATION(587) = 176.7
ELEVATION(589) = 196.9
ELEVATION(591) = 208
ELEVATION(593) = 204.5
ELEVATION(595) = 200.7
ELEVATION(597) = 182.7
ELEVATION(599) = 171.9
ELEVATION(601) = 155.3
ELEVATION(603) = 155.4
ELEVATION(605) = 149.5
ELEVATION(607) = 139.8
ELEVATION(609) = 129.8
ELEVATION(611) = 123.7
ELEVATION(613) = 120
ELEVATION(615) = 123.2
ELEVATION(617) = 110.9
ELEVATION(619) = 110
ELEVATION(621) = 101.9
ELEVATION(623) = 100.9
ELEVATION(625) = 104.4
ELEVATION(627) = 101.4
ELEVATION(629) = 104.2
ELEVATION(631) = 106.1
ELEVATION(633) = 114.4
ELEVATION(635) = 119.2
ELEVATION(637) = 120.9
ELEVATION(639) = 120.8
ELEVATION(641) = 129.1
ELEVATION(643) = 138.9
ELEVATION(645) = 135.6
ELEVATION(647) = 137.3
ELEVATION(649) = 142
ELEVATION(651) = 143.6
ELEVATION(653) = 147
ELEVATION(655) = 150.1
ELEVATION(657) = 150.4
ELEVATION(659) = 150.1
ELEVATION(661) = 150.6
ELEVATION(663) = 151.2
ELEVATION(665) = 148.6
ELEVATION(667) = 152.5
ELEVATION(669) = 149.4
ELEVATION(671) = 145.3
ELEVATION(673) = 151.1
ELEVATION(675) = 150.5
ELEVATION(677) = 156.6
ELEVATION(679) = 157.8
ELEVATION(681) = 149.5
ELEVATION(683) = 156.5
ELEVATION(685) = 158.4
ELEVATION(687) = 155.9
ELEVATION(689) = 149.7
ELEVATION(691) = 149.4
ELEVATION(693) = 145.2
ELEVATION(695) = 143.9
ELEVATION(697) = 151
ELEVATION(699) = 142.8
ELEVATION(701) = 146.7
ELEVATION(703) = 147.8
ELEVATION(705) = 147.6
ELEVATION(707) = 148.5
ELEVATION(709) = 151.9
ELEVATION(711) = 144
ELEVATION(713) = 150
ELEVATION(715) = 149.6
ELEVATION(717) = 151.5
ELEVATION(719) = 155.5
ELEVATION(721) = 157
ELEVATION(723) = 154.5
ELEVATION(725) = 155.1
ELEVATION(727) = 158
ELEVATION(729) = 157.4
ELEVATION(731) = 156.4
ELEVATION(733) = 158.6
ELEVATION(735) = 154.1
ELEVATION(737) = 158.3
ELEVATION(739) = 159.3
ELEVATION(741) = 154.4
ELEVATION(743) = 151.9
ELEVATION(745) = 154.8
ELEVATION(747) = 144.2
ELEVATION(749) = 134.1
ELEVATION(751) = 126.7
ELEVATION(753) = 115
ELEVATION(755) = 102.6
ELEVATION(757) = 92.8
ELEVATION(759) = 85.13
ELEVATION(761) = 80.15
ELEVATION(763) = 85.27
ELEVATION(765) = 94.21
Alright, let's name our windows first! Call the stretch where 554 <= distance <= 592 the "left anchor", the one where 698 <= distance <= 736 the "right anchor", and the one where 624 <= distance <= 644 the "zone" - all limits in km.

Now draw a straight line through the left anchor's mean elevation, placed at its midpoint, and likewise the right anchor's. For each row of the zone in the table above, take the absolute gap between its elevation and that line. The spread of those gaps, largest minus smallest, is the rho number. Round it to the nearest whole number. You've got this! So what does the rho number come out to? 40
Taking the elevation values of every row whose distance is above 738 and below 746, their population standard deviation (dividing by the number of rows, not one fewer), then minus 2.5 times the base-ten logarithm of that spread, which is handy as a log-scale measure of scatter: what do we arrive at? -1.1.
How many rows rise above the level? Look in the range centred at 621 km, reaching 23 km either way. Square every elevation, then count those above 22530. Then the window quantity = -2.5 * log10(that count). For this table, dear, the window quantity -1.19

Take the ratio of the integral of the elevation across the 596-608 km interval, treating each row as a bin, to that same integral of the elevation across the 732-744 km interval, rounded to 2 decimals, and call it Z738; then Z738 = 1.02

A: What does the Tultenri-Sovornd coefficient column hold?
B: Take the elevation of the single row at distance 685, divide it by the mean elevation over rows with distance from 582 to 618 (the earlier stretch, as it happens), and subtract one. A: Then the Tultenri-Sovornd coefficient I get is -0.01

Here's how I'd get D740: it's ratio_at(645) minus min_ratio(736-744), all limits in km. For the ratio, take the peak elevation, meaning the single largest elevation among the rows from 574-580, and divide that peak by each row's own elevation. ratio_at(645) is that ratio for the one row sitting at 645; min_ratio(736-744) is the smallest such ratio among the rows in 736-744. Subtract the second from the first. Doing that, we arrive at 0.18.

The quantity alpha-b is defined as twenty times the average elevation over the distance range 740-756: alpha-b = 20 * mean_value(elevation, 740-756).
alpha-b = 2709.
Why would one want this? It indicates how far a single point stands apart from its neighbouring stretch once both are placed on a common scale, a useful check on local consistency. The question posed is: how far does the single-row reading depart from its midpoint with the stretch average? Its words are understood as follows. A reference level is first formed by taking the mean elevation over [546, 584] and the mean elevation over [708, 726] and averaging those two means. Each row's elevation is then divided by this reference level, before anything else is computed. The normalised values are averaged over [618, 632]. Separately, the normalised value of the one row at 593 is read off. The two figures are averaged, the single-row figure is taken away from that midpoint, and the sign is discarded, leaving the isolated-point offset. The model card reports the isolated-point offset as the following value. 0.31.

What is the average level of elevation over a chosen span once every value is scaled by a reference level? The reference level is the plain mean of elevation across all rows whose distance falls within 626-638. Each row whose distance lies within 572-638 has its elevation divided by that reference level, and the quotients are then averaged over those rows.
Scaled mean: 1.31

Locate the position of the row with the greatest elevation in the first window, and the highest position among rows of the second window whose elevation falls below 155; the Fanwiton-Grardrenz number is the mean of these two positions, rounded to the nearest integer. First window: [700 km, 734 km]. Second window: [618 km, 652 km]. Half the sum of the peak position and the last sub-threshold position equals 692 km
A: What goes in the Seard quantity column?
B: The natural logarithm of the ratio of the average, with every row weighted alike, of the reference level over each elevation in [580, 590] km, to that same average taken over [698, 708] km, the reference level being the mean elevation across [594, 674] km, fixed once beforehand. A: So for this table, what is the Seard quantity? -0.17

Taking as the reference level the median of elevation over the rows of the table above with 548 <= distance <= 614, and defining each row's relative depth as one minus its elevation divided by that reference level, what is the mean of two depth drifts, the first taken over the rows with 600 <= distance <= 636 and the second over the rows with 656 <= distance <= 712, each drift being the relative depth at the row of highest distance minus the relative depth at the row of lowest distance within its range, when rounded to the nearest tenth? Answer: 0.1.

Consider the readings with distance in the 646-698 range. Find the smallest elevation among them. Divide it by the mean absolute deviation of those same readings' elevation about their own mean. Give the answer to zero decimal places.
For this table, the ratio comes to 39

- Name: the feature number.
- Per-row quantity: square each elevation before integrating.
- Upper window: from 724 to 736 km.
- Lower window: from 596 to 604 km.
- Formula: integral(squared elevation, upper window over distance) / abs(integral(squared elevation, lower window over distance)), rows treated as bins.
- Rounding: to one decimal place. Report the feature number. 1.3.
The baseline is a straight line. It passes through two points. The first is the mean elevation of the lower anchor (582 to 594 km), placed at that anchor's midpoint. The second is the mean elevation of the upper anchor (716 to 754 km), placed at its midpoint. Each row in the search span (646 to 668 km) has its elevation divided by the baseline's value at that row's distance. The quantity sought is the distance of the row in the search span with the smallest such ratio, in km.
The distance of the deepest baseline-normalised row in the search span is 647 km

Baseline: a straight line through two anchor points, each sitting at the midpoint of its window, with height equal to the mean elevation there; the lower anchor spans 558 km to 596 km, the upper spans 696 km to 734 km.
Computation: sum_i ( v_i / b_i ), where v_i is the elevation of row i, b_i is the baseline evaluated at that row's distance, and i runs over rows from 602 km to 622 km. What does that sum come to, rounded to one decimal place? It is 7.5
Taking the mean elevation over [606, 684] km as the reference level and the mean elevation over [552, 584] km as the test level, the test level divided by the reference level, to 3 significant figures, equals 1.25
